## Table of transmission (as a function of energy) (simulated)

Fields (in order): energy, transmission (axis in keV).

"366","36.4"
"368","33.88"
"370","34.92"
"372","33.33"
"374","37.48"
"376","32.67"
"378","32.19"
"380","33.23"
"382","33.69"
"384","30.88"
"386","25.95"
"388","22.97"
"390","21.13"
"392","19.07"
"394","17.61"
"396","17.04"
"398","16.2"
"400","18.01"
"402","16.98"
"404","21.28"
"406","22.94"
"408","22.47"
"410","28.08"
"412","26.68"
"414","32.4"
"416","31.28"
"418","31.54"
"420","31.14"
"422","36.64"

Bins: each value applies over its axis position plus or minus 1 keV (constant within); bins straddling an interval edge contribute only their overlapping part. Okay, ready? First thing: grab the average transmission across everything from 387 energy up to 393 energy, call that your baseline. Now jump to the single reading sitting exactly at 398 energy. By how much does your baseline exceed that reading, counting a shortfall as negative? 4.9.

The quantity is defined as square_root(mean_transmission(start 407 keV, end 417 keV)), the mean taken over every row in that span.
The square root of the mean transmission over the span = 5.3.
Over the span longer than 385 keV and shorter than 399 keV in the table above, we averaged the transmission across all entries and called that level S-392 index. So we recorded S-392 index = 20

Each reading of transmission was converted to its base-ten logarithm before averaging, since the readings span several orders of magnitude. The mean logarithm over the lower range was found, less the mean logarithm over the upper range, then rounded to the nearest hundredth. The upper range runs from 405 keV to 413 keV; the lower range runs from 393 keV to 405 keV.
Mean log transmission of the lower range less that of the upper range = -0.15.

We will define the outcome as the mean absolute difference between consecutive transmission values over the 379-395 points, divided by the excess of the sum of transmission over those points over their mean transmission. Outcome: 0.013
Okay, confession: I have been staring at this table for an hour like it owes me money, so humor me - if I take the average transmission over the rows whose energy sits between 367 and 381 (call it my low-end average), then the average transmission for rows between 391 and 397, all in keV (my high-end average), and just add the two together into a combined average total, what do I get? 52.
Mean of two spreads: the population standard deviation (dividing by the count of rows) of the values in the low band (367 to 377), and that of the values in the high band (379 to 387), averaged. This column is 2.4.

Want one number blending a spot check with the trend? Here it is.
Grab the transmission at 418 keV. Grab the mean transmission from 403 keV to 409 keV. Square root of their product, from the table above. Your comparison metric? 26.5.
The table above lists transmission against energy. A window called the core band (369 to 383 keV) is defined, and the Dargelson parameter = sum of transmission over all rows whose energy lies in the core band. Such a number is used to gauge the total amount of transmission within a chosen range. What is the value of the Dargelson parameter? 238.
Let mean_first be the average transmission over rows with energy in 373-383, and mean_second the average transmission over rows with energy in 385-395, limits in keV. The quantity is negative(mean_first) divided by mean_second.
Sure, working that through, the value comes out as -1.59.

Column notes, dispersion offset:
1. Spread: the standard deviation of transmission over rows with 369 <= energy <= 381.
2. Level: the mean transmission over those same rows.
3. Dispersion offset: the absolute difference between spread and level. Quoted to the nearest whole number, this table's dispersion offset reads 32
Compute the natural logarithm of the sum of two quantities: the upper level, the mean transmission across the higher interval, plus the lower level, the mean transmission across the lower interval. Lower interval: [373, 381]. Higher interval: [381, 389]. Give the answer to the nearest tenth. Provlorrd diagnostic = 4.1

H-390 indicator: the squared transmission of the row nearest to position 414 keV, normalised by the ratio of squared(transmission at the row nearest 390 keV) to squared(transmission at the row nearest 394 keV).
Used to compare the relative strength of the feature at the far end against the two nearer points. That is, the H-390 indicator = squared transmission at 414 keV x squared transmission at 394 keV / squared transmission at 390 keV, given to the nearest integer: 729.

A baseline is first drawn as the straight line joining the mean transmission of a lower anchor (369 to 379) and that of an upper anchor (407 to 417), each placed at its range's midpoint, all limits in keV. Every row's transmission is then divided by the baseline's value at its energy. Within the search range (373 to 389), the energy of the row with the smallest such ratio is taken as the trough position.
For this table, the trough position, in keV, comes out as 388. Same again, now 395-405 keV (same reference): 398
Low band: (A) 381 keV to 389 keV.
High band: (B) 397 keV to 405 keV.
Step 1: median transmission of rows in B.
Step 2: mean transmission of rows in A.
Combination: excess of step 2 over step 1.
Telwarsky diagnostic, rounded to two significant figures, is 11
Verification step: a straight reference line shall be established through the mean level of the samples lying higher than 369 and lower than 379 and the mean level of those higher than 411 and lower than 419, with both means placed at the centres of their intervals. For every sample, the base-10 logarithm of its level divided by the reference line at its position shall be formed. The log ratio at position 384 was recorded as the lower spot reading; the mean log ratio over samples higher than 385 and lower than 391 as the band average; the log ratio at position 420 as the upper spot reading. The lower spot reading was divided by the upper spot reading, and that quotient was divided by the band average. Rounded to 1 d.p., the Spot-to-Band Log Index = 13.5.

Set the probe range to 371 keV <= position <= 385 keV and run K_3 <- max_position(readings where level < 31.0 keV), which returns 384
